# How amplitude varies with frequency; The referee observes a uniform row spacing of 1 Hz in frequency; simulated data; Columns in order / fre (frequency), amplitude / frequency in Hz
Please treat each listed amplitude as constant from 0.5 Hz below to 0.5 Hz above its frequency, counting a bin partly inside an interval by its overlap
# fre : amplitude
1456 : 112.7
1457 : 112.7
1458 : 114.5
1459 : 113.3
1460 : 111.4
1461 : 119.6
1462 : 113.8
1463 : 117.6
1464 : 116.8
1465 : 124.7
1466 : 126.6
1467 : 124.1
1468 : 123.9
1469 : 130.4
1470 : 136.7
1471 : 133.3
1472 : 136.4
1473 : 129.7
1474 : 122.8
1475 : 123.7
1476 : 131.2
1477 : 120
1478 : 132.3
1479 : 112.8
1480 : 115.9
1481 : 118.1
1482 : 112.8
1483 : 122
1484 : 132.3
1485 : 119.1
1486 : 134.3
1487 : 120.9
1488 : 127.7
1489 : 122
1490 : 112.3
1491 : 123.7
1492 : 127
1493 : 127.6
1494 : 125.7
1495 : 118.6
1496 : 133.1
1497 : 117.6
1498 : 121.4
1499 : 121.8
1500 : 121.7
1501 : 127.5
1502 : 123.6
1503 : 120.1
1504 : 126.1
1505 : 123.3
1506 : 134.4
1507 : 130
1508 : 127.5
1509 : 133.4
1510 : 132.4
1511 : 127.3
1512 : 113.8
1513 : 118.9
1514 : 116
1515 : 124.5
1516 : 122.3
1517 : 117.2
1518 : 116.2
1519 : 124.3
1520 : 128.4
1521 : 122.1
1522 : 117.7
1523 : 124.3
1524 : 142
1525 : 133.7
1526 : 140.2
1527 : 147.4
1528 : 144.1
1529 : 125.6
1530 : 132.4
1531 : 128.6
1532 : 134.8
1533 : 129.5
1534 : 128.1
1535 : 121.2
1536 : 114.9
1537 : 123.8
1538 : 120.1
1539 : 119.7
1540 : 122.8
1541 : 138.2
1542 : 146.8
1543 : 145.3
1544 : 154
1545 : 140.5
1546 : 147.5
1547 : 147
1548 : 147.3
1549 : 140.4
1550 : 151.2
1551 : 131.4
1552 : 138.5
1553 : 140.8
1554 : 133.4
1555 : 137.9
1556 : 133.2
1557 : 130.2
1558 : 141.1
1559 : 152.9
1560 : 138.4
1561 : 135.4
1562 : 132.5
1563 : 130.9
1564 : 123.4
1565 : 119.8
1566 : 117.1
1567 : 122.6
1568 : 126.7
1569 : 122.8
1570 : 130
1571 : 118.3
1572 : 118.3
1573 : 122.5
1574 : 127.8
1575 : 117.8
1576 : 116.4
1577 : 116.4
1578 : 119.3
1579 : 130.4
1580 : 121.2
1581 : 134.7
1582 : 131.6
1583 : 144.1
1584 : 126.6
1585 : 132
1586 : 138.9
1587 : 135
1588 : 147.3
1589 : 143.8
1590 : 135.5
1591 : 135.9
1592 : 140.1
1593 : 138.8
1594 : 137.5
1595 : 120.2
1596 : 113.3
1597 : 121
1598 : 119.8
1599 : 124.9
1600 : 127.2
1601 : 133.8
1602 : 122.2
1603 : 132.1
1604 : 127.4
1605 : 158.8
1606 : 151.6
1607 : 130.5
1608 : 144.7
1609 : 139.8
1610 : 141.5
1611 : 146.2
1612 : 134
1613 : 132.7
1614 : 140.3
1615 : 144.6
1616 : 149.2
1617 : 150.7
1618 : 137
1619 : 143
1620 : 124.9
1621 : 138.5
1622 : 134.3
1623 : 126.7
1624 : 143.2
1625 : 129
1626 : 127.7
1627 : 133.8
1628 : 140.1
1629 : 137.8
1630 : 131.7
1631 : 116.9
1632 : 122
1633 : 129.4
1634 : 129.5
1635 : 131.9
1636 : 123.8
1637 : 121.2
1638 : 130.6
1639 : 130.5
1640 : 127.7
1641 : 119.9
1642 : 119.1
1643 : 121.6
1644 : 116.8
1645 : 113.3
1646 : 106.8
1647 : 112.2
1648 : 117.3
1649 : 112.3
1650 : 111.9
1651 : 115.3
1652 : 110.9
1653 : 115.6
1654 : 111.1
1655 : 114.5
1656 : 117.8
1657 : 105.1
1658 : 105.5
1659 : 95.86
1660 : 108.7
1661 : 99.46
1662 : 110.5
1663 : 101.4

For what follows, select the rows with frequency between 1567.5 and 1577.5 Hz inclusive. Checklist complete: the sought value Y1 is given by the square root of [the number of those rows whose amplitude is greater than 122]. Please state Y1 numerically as 2.2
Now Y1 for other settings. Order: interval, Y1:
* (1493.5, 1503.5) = 2.0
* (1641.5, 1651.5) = 0.0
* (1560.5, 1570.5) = 2.8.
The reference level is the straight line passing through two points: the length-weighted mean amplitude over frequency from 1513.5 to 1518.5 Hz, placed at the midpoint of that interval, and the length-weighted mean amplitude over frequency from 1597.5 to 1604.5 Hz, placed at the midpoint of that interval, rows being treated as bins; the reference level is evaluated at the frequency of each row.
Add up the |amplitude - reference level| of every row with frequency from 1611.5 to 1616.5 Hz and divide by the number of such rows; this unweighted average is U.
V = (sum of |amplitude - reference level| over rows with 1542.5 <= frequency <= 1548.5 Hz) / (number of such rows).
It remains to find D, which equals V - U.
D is 12.8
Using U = 12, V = 25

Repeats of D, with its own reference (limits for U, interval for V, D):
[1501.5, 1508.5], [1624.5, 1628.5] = -3.9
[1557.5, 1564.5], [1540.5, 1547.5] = 10.7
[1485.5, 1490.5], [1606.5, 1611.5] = 4.5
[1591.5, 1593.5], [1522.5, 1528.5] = 5.1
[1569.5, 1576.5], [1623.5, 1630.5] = 0.7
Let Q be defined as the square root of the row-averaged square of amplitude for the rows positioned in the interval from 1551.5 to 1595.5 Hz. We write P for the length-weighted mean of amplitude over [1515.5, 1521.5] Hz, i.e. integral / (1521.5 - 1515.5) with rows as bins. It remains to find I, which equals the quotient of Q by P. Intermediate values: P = 122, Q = 131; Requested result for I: 1.08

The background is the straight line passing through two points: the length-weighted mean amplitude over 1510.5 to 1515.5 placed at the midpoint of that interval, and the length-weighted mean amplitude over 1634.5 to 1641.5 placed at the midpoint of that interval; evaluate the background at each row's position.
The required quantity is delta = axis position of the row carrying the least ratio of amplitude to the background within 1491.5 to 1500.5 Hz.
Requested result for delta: 1497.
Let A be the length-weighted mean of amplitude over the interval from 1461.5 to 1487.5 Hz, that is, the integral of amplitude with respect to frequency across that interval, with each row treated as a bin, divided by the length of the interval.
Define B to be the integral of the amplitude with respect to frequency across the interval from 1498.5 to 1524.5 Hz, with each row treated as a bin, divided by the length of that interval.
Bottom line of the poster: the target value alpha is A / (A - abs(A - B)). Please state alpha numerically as 1.00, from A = 124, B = 124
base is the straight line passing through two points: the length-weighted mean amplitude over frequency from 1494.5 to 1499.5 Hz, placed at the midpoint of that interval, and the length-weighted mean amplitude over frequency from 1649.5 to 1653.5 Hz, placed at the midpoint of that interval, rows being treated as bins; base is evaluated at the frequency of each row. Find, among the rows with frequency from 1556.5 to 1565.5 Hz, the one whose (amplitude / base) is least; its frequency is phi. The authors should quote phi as 1565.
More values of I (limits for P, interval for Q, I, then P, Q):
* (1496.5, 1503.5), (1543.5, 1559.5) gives 1.16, 122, 142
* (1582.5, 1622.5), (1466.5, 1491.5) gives 0.92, 136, 125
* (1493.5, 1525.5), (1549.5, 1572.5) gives 1.06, 125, 132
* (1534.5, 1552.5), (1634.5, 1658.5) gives 0.86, 136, 117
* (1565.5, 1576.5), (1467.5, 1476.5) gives 1.07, 122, 130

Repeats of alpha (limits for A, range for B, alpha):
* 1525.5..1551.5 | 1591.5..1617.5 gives 1.00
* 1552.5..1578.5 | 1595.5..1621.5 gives 1.07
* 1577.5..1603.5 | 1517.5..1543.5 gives 1.01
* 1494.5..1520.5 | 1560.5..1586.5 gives 1.02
